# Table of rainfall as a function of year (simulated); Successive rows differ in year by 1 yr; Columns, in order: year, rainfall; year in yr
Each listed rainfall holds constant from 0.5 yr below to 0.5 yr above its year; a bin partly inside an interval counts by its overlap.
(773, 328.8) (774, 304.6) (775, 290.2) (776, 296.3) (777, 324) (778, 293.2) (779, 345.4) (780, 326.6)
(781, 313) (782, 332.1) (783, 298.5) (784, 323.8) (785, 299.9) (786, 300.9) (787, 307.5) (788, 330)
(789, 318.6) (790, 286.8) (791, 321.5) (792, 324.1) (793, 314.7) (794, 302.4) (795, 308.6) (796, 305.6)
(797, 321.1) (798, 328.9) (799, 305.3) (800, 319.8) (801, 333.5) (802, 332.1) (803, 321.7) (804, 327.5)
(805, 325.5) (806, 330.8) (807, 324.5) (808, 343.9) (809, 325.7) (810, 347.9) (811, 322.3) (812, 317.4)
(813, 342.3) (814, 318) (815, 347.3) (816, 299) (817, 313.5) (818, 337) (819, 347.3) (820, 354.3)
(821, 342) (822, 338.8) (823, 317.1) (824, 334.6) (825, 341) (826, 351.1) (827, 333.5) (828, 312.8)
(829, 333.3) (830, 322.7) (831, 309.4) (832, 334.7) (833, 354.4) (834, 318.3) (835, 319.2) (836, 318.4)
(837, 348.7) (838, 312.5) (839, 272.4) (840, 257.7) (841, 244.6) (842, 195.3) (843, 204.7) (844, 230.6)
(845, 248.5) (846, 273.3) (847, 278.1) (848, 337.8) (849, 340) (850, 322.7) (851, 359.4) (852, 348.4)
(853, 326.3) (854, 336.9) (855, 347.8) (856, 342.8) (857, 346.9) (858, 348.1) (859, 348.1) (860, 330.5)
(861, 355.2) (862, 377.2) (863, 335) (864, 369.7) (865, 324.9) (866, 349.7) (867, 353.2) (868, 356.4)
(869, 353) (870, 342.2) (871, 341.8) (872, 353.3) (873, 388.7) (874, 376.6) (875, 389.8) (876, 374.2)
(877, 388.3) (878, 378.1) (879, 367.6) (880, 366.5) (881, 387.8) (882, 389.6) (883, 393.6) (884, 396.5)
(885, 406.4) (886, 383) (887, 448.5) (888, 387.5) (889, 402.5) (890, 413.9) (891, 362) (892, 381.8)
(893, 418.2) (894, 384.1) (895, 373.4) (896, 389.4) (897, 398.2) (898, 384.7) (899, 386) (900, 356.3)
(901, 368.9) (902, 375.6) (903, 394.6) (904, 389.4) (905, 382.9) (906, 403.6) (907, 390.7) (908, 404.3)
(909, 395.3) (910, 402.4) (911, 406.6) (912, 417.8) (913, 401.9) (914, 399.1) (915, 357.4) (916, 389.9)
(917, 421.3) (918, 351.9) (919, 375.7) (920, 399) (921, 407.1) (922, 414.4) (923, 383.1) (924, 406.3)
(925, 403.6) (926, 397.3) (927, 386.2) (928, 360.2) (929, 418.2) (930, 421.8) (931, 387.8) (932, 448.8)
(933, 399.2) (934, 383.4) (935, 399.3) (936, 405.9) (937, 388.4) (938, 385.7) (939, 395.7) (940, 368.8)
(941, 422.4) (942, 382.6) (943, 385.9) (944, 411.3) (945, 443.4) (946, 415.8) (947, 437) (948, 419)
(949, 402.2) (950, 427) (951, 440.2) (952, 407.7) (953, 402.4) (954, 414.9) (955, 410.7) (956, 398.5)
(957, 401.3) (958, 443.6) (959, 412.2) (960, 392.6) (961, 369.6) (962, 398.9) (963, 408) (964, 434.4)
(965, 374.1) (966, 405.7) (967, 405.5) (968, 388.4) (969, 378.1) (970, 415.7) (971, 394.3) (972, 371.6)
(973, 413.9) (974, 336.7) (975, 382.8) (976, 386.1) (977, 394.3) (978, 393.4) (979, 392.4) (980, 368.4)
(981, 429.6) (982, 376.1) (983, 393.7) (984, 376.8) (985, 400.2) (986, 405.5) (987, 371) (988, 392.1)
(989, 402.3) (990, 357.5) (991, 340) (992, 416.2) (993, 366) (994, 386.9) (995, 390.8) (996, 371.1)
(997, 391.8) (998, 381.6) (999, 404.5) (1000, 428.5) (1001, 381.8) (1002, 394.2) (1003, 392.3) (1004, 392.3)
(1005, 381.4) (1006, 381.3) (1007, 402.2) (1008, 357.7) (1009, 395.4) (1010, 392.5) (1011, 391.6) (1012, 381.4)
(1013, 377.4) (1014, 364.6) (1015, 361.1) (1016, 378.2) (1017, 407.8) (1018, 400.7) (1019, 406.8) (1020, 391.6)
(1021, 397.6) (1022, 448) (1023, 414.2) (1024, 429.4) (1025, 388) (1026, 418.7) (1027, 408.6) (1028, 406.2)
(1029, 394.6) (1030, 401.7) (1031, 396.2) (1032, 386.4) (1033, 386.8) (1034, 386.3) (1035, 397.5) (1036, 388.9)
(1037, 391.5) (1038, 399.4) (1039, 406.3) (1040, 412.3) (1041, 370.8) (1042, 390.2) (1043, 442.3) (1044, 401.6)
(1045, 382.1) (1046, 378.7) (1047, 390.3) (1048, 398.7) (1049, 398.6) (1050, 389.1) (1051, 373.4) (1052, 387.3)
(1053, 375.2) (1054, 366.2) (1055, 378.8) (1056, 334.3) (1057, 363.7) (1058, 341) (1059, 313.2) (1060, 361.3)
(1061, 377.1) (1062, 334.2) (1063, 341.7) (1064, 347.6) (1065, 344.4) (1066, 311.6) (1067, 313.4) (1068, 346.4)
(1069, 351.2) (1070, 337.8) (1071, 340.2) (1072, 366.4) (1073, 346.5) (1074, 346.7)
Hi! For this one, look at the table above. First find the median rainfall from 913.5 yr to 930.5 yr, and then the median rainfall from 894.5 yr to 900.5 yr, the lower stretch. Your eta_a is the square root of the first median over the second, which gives 1.02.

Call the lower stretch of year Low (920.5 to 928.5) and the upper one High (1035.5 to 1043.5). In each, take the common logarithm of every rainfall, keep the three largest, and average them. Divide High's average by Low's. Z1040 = 1.00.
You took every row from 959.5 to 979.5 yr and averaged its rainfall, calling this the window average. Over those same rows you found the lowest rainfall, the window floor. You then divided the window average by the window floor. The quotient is 1.164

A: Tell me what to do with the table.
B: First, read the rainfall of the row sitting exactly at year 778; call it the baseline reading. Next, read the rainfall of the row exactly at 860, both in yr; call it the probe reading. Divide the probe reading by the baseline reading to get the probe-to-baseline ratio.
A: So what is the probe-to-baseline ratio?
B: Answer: 1.13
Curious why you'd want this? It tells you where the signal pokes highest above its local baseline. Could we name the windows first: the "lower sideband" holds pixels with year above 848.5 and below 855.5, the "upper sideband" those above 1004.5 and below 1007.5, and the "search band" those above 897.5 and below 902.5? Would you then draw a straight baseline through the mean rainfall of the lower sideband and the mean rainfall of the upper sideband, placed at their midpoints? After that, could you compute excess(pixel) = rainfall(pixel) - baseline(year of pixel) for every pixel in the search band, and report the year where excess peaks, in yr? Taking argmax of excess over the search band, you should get 899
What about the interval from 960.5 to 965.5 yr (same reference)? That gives 964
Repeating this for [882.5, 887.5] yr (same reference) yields 887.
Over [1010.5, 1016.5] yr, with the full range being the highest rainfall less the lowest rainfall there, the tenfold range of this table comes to 305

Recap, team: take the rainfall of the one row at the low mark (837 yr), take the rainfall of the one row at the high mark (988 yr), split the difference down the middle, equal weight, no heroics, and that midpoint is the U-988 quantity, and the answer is 370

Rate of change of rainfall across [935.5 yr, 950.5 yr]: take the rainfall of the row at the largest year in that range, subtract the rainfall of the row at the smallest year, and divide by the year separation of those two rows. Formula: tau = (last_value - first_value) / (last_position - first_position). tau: 2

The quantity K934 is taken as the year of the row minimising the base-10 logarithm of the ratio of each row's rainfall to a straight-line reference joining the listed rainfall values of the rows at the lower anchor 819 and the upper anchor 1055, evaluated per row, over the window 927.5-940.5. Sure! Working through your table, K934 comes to 928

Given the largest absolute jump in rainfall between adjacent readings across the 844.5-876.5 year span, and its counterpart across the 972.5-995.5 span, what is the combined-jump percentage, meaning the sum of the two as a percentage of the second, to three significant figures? 177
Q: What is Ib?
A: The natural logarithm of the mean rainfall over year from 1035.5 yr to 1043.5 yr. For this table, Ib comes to 5.99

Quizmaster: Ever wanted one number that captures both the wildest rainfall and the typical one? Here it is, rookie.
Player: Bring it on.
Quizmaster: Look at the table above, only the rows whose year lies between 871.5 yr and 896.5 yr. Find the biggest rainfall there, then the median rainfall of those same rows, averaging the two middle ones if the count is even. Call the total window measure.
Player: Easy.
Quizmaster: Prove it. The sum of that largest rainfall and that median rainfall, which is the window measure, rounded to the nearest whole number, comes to 836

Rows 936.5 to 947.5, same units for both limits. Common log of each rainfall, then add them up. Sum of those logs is 28.7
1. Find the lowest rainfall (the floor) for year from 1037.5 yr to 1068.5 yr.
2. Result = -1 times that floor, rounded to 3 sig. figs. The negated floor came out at -312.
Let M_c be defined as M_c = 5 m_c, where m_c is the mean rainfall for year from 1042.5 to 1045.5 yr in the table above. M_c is 2043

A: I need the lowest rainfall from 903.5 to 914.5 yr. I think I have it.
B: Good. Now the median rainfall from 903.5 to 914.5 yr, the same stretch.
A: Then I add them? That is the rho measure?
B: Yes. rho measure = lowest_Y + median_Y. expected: 785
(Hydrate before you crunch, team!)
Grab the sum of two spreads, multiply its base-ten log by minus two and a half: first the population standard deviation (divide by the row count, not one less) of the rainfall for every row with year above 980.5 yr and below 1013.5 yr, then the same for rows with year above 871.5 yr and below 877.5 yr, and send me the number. -3.74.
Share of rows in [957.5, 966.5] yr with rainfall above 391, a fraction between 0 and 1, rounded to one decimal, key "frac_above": 0.8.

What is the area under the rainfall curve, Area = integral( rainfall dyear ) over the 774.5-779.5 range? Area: 1549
